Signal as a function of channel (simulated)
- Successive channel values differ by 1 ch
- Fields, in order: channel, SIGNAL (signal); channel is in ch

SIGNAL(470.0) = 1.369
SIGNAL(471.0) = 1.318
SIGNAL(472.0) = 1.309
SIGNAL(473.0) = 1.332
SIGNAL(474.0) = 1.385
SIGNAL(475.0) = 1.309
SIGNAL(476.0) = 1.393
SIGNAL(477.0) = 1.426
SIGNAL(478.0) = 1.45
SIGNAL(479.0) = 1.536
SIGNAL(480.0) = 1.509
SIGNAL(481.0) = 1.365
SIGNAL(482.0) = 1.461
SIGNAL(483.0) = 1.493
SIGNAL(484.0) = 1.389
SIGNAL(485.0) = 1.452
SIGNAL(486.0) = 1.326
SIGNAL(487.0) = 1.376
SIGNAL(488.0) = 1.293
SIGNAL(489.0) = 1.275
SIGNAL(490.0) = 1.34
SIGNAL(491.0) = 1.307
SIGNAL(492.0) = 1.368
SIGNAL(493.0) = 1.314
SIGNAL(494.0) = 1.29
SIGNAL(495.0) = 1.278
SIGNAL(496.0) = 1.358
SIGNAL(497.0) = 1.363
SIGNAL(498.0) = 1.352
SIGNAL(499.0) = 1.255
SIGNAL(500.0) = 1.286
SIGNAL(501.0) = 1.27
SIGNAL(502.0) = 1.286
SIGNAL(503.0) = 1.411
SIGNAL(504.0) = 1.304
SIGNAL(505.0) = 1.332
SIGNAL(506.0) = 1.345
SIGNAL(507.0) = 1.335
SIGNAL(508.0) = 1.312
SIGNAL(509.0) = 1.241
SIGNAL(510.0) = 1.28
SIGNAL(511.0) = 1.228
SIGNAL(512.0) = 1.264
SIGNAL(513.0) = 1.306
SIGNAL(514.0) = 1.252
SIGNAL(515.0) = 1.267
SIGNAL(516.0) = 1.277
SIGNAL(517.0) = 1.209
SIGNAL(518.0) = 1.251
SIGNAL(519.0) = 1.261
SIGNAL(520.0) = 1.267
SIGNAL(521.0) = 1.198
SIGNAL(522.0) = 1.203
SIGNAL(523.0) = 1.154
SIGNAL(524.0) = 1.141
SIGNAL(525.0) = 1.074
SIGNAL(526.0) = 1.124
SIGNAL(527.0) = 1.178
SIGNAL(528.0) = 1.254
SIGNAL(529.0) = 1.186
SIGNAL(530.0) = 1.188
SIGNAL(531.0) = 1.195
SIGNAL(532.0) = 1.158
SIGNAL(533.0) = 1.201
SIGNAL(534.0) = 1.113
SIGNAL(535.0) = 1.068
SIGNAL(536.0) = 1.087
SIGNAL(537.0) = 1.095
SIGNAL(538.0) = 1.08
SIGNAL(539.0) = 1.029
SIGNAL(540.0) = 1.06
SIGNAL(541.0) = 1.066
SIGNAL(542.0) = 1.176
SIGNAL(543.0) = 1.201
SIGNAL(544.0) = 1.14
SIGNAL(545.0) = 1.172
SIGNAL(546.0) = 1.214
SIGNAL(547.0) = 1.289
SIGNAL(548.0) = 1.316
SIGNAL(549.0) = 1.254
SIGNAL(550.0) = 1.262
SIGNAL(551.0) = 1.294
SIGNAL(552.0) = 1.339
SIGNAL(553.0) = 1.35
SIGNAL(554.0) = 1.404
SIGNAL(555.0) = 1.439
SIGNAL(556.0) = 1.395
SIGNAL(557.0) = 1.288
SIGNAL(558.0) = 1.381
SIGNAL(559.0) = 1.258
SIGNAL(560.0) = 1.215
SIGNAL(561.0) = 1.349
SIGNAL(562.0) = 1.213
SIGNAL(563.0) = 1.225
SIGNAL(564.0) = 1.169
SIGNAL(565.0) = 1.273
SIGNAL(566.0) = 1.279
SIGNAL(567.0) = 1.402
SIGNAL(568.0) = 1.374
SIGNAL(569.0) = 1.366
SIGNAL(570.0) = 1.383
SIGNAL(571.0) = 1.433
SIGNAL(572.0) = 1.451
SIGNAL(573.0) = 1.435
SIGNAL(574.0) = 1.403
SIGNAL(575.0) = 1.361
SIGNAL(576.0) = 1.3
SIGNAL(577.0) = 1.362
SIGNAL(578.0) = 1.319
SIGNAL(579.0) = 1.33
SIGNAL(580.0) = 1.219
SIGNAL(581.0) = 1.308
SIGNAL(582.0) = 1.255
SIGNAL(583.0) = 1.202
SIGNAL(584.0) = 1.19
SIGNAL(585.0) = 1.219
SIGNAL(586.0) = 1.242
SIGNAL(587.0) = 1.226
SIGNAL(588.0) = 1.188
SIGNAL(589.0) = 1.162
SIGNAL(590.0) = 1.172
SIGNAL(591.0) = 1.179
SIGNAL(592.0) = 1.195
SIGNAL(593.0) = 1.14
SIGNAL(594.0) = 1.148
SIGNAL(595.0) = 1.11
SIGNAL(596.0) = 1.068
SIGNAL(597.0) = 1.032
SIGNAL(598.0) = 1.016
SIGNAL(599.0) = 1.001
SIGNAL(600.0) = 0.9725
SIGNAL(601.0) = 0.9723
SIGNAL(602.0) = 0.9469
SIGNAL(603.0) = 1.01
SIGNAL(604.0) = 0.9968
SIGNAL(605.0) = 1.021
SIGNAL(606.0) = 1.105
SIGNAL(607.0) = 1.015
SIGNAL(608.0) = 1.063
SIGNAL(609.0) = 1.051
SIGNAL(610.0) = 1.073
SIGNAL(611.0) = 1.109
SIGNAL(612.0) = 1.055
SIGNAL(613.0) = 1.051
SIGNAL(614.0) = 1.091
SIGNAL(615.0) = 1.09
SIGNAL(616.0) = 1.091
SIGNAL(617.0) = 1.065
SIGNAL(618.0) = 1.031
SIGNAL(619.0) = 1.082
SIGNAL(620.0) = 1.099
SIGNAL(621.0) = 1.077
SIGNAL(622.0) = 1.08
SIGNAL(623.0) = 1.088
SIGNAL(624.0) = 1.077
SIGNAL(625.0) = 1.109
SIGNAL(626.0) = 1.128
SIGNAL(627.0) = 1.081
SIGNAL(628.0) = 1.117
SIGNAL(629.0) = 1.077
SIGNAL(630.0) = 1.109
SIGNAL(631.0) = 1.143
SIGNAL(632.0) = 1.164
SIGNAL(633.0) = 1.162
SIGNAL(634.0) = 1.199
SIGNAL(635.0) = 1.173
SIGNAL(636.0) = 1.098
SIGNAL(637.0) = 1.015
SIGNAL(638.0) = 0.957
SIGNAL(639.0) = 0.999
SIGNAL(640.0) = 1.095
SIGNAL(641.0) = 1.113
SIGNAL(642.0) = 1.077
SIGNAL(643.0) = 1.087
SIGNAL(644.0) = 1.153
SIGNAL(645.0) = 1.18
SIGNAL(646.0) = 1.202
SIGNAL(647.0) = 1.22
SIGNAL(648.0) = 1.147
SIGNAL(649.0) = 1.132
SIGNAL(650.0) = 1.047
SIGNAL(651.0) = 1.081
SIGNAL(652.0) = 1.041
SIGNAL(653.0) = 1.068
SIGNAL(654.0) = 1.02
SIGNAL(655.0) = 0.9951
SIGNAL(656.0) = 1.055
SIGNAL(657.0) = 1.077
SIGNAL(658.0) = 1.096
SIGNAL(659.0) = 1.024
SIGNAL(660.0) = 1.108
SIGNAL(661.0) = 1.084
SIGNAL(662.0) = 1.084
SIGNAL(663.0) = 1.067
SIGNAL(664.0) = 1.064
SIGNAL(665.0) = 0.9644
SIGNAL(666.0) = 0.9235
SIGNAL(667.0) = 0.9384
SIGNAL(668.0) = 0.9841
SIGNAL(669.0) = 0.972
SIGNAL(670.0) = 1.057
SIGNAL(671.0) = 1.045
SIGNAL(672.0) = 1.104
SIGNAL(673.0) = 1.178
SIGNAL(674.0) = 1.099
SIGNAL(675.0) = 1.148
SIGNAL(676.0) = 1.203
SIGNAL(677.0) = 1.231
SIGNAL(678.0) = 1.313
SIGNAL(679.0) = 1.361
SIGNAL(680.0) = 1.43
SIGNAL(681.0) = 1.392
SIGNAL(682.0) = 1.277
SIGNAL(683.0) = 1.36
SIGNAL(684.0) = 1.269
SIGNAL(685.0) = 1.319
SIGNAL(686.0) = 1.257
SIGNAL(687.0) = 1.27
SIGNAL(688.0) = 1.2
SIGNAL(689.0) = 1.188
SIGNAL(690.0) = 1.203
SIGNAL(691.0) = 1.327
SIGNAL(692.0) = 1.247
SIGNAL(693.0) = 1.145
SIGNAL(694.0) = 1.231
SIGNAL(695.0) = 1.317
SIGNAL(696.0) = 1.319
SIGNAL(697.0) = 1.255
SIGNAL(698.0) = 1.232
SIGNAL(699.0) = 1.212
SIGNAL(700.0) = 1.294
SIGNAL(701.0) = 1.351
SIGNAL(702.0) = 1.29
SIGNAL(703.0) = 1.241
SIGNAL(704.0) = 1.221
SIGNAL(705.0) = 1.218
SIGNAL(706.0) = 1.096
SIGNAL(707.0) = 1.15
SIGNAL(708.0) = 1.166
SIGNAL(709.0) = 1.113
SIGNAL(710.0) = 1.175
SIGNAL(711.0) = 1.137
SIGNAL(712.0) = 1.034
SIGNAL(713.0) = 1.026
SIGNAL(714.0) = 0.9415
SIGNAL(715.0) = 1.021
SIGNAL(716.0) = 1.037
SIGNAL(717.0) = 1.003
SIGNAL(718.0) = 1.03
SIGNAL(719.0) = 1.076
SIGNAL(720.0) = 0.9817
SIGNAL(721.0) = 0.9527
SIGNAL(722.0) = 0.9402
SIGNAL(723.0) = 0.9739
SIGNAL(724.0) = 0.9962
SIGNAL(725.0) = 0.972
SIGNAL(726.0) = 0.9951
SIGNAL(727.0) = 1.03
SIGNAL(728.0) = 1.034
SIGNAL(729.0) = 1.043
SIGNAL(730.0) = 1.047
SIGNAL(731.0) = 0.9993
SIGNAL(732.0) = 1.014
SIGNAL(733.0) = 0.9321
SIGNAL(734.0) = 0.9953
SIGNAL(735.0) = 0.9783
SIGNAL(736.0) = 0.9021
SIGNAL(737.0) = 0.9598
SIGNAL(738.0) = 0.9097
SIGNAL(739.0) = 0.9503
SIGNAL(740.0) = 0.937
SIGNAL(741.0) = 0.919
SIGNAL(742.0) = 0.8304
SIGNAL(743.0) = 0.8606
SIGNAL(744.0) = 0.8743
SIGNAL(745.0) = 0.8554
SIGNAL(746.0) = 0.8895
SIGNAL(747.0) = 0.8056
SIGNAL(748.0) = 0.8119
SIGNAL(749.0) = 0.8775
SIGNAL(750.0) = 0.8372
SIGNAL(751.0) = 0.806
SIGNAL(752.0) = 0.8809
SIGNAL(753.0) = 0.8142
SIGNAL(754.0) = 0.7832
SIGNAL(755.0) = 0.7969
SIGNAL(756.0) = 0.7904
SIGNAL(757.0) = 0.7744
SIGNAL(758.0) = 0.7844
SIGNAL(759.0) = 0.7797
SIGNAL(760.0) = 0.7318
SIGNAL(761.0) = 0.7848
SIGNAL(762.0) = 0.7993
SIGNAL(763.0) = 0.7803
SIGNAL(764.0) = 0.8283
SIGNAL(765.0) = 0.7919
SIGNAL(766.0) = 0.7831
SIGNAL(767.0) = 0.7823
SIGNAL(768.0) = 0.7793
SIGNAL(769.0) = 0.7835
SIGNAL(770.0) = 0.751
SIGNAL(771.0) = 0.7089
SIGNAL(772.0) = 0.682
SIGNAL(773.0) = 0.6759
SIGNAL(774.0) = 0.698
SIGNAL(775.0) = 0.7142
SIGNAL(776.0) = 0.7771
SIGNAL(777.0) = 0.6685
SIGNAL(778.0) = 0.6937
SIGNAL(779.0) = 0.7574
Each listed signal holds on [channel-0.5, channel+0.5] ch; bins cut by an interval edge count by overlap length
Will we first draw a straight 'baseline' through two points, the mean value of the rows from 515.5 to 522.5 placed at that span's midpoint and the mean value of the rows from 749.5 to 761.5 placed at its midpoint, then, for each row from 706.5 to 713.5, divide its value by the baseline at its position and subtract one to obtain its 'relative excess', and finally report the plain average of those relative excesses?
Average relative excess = 0.26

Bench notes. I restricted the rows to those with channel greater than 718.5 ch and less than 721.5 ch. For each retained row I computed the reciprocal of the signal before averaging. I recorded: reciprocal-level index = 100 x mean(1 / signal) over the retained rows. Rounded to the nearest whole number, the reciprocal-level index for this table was 100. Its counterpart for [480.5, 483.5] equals 70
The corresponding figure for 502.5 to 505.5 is 74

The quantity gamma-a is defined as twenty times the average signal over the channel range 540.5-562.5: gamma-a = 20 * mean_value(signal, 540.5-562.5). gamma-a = 25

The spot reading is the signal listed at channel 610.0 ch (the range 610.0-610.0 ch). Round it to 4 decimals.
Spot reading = 1.0730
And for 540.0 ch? 1.0600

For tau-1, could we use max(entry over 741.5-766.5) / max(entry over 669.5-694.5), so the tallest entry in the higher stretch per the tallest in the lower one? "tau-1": 0.62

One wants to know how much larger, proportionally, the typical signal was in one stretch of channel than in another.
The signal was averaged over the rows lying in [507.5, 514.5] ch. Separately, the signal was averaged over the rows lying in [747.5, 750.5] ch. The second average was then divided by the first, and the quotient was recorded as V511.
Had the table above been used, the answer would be 0.66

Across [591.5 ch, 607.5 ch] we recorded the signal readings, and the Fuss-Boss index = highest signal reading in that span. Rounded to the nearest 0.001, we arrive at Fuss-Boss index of 1.195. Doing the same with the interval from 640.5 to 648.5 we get 1.220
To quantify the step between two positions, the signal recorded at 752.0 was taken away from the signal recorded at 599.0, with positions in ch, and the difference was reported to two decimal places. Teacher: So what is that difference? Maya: 0.12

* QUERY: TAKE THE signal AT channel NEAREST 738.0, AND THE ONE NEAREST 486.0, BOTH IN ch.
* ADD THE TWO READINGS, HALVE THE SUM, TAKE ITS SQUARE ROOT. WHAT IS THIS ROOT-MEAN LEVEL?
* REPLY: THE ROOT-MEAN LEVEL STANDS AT 1.06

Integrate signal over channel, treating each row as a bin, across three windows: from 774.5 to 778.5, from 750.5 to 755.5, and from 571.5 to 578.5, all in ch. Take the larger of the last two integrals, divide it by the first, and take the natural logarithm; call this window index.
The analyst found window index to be 1.2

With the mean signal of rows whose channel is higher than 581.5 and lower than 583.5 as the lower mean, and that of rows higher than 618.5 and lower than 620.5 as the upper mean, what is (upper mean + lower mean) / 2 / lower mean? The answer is 0.94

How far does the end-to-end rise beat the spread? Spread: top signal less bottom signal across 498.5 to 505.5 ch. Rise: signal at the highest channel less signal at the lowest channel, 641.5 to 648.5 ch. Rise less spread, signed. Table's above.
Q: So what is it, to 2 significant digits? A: -0.086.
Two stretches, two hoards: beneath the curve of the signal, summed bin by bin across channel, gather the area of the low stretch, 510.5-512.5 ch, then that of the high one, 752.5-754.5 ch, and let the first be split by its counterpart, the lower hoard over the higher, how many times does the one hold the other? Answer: 1.6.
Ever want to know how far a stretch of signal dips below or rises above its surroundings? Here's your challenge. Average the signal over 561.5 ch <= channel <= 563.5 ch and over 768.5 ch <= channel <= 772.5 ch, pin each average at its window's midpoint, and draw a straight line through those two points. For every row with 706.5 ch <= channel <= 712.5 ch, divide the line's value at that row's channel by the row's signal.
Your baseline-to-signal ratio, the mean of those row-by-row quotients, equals 0.8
